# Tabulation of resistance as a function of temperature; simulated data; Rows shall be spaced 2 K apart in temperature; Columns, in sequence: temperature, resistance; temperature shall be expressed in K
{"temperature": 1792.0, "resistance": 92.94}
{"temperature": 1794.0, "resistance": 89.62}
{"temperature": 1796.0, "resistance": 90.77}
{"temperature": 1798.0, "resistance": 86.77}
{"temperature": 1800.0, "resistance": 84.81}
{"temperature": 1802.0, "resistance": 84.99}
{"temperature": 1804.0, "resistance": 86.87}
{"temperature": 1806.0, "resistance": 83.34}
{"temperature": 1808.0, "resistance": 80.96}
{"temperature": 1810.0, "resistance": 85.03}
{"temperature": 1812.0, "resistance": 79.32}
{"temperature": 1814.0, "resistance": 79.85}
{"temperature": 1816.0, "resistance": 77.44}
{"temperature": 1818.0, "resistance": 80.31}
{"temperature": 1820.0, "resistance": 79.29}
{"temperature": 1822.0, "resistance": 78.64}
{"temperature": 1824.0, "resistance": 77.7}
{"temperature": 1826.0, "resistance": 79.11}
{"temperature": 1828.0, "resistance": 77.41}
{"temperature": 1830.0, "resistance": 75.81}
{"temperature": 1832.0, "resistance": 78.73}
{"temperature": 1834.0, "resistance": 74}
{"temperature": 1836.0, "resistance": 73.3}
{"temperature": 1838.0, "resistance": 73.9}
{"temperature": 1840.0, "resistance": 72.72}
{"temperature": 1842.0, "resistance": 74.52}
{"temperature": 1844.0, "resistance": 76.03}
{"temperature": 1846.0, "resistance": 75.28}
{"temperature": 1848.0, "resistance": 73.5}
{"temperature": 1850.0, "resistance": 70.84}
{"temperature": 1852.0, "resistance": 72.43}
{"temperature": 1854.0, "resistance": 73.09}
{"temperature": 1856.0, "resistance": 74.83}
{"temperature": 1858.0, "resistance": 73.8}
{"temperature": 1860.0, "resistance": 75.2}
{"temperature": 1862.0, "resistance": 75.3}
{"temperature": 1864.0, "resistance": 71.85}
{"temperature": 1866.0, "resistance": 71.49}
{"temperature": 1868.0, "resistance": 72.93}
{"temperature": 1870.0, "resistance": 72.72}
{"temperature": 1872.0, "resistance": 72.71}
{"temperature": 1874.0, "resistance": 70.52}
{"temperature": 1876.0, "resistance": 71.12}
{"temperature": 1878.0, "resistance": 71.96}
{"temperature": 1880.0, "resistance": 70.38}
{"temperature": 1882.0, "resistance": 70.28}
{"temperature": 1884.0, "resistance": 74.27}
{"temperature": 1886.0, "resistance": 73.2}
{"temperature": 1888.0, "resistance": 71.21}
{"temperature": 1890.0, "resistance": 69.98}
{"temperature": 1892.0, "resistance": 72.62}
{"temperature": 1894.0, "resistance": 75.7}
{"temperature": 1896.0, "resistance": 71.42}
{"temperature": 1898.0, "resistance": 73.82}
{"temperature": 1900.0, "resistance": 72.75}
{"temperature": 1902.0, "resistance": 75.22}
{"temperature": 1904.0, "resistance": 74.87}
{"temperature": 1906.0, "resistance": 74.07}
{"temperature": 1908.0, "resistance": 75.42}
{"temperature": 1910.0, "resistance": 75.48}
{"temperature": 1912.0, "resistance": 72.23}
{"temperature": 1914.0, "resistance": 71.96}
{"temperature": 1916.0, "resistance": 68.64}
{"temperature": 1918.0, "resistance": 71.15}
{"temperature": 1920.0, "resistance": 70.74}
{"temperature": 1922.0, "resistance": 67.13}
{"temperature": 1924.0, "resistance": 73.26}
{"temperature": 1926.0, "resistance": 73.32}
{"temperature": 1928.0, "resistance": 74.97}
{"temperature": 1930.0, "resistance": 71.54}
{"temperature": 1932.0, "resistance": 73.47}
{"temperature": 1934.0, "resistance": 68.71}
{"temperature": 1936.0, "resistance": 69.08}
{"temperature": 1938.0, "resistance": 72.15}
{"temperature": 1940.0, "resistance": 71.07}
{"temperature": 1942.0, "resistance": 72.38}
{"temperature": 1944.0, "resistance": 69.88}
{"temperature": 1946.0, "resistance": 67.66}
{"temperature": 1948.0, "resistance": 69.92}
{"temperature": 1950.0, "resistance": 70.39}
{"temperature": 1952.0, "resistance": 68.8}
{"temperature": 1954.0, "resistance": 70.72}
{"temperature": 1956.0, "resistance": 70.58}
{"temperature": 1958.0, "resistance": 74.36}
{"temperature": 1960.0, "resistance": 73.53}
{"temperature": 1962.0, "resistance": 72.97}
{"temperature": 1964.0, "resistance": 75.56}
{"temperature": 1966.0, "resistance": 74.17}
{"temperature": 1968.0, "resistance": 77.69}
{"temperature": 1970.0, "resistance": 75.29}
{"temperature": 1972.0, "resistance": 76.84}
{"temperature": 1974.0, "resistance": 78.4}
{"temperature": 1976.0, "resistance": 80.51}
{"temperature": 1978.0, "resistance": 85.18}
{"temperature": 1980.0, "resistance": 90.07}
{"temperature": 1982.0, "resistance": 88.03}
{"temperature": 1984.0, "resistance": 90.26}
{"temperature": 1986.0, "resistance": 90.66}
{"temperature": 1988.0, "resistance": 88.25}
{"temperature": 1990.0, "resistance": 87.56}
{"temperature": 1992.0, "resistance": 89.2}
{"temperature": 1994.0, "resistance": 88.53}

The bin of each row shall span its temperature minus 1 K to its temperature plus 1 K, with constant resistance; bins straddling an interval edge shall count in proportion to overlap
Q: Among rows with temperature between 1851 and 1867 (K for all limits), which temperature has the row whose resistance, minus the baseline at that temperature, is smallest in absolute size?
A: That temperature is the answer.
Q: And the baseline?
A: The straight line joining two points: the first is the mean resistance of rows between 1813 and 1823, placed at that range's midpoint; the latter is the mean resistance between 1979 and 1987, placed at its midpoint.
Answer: 1860.0 K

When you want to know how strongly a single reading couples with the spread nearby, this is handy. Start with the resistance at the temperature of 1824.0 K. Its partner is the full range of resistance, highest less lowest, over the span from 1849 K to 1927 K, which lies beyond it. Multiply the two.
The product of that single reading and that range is 666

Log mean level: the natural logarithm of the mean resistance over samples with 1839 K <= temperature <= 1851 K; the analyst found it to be 4.302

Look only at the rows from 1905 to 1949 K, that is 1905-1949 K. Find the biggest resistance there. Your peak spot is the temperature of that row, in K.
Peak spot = 1910.0 K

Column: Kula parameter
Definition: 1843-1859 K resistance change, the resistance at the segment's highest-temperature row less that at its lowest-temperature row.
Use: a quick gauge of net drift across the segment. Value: -2.2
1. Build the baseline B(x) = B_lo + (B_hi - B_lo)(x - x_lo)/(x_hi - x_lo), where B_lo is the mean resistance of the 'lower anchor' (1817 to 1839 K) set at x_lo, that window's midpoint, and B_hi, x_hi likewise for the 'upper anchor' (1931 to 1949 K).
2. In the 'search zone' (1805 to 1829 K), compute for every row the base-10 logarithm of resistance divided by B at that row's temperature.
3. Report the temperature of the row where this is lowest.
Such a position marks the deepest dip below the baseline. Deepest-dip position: 1816.0 K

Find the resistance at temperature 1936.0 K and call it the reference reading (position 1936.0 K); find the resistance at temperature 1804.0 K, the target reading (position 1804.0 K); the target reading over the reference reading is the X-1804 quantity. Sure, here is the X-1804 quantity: 1.26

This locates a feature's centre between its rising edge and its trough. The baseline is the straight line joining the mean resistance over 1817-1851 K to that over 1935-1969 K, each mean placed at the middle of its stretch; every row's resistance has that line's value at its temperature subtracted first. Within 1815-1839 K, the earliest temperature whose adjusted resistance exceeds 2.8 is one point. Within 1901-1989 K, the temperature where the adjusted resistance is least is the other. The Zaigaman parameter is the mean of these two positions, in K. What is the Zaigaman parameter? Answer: 1870 K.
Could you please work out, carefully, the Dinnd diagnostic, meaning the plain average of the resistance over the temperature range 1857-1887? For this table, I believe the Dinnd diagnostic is 72.5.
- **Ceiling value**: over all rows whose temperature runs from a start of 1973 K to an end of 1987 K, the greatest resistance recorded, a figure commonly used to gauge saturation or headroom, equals 90.66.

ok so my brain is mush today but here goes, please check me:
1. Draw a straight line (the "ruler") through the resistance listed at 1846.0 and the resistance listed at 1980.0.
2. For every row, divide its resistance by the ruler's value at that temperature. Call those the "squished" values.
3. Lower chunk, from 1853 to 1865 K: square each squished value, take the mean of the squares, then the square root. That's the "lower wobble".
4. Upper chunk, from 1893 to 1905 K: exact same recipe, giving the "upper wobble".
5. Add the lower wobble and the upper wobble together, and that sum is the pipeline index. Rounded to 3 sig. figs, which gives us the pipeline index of 1.88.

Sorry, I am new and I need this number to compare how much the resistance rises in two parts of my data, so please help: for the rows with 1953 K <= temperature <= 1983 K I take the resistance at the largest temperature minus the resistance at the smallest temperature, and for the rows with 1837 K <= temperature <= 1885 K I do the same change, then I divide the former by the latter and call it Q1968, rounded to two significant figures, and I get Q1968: 47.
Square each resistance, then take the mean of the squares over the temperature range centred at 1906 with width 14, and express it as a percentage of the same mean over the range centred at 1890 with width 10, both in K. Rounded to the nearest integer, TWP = 105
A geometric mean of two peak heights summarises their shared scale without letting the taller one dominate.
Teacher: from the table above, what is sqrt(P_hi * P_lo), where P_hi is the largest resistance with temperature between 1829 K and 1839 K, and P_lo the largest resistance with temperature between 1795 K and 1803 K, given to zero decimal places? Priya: 85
